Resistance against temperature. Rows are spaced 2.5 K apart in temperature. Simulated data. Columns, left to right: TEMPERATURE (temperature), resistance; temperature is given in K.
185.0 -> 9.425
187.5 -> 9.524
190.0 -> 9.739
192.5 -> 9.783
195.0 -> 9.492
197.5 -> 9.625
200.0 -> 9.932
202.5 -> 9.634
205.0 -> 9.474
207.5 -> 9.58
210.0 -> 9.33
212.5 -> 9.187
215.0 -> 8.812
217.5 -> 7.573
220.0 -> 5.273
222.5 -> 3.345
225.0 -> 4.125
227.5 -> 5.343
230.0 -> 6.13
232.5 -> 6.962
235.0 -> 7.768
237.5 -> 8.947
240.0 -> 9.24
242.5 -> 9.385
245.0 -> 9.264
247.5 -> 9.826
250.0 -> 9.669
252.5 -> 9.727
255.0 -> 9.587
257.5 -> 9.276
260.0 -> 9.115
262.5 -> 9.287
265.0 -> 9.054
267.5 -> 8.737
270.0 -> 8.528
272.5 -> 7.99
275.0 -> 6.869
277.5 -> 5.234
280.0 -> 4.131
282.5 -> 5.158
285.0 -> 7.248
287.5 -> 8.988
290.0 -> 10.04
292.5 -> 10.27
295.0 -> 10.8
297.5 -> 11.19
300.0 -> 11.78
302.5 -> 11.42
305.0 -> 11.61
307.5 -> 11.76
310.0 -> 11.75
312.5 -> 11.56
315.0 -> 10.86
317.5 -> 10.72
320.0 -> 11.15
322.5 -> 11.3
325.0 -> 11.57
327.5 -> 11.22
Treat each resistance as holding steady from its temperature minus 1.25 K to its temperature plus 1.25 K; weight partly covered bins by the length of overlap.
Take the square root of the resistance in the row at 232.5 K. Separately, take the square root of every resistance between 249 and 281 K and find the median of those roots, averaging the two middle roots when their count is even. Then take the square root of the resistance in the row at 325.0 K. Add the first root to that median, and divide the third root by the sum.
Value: 0.602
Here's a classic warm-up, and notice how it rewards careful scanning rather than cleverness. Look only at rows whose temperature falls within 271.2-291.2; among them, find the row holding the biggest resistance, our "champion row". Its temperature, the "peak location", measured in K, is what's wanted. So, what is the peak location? 290.0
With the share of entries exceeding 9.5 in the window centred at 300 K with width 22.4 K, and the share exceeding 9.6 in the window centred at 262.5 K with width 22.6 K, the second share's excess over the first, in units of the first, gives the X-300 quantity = -0.89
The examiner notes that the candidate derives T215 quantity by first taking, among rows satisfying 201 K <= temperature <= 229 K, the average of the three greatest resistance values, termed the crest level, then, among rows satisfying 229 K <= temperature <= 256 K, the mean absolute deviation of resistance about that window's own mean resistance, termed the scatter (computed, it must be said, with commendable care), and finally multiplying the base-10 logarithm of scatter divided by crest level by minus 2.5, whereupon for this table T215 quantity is 2.5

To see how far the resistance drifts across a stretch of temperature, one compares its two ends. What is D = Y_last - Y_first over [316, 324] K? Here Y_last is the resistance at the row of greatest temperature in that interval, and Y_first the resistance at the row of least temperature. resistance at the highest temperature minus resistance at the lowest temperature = 0.58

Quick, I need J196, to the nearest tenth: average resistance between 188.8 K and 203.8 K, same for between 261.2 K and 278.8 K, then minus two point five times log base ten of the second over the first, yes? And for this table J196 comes 0.2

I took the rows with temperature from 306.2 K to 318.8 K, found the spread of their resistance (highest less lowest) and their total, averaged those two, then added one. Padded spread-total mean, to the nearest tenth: 29.8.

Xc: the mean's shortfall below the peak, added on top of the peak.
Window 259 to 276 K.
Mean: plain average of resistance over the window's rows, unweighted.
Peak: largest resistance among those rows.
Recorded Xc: 10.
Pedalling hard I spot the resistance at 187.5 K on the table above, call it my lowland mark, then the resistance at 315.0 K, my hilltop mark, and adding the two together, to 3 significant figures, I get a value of 20.4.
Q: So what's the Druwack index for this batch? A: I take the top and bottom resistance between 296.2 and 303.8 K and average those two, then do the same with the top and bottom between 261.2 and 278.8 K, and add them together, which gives 18.7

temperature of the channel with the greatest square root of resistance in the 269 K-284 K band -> 270.0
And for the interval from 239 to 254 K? 247.5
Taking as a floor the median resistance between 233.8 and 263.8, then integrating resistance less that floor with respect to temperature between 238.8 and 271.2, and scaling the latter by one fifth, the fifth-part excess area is 0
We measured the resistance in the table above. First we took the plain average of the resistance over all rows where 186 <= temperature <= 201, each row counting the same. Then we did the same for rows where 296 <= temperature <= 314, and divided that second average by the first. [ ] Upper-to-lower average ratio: 1.2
